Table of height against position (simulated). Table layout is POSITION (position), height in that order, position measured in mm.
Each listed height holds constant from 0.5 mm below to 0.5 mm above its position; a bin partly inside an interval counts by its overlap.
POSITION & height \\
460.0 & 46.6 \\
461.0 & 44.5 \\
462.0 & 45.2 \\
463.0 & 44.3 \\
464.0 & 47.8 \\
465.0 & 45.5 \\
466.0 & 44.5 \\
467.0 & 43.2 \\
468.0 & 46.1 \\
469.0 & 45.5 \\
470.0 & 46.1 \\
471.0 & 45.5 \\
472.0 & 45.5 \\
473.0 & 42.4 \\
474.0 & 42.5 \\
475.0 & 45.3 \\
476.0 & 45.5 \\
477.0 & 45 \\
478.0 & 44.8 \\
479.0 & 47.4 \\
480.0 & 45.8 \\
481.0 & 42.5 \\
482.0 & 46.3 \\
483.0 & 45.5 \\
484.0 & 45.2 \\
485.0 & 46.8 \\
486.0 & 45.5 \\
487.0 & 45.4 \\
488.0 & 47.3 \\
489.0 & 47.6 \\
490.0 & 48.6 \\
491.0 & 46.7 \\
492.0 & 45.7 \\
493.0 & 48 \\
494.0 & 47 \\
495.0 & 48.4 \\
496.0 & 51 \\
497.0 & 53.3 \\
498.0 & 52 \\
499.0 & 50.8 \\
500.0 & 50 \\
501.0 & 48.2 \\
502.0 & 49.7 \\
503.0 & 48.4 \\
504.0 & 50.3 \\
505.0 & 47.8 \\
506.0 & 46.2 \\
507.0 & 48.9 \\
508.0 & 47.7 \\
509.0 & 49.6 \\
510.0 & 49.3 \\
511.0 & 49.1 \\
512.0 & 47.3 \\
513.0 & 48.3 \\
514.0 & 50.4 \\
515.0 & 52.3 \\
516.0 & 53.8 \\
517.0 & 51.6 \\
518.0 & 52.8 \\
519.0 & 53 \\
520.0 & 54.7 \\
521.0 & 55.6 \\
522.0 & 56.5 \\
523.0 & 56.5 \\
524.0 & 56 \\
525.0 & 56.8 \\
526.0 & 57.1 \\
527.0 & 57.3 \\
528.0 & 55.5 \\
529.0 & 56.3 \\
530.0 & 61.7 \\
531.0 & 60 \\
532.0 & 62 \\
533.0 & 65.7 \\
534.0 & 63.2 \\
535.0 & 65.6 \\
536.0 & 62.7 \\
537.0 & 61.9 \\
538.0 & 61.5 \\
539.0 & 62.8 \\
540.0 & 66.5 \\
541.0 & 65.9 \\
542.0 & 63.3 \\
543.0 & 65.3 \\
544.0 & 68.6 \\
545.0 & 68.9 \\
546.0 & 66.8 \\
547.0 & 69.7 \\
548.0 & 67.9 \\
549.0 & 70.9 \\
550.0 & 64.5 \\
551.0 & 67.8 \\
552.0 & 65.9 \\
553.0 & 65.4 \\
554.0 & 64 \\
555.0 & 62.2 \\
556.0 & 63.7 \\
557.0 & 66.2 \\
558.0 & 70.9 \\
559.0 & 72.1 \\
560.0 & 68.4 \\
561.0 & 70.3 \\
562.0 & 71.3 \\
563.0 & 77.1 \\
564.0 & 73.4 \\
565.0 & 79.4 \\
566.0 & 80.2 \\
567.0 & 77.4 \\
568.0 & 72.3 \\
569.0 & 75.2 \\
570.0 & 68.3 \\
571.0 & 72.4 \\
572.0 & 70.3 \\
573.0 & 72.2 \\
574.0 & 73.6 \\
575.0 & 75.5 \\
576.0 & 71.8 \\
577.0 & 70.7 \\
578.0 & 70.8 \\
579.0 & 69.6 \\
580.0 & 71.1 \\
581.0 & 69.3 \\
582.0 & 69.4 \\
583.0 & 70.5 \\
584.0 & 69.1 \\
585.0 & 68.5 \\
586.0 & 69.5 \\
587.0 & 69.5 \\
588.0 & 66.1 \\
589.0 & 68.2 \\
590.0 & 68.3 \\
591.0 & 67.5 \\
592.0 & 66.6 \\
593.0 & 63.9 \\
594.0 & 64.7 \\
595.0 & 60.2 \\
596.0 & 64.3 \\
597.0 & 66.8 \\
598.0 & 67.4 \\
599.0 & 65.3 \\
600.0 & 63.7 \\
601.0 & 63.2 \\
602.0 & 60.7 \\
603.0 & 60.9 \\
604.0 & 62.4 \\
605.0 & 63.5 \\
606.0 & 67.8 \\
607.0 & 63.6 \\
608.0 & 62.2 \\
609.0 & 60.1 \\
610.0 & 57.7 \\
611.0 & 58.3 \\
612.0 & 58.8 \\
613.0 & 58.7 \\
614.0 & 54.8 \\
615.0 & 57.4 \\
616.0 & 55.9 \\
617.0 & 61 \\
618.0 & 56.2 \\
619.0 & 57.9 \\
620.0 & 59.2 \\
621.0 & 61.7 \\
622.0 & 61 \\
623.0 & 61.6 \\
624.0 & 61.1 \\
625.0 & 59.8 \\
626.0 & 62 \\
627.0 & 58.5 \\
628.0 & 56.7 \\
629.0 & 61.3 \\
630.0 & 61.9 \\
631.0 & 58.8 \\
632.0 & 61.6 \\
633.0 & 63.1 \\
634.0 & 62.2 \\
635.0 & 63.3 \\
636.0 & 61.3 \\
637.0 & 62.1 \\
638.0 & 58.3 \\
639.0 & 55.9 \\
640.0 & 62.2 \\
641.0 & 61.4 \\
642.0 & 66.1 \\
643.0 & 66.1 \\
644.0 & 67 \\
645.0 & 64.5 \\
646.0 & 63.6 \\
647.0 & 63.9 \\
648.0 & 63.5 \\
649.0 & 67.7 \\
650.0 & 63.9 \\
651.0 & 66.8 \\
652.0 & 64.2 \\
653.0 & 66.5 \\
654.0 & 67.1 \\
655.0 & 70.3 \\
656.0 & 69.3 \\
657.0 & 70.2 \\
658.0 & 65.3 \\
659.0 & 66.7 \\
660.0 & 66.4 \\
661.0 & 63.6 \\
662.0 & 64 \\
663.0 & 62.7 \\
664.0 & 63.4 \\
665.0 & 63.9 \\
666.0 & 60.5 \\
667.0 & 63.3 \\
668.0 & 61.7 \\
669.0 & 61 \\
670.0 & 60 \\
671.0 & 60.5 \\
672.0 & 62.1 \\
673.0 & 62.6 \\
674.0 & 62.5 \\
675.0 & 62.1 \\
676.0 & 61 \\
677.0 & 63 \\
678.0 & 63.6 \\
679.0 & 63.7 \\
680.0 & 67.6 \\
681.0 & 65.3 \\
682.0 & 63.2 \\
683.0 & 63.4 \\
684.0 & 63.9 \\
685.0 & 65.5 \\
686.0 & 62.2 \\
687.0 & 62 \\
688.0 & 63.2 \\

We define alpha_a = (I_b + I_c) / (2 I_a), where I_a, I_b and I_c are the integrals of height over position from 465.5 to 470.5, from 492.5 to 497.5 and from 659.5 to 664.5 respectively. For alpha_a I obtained 1.26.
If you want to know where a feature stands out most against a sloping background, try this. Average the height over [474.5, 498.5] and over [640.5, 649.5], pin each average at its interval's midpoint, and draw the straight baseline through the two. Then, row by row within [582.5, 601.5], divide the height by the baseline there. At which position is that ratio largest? 583.0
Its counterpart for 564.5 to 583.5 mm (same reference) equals 566.0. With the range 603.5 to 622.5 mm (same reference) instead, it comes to 606.0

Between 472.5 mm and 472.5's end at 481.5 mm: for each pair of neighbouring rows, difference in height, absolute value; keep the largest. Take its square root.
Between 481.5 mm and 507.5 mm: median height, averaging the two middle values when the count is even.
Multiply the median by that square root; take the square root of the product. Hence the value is 9.3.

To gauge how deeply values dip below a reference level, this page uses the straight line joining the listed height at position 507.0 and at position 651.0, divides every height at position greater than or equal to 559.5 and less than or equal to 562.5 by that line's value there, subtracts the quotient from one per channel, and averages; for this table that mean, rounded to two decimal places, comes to -0.26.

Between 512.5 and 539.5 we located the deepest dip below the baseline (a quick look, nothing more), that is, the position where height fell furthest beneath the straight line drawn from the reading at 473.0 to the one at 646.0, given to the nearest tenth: 513.0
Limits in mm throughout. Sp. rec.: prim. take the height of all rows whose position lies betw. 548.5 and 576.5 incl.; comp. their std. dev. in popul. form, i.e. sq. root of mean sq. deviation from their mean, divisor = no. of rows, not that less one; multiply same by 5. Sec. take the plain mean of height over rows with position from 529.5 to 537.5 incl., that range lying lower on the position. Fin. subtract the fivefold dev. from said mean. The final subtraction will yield 39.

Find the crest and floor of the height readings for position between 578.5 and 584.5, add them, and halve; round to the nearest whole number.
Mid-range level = 70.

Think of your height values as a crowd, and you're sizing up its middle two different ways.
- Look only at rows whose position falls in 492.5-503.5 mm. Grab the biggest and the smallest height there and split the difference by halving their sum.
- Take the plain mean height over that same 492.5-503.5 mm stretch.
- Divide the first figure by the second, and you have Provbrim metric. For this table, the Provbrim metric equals 1.01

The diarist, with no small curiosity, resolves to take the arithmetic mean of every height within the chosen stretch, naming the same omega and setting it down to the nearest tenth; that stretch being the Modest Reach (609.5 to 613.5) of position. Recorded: 58.4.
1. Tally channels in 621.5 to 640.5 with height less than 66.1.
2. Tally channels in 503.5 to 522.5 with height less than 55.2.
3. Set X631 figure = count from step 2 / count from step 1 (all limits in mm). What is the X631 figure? 0.89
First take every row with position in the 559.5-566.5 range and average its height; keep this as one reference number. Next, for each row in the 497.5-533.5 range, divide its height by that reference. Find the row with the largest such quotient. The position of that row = 533.0 mm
